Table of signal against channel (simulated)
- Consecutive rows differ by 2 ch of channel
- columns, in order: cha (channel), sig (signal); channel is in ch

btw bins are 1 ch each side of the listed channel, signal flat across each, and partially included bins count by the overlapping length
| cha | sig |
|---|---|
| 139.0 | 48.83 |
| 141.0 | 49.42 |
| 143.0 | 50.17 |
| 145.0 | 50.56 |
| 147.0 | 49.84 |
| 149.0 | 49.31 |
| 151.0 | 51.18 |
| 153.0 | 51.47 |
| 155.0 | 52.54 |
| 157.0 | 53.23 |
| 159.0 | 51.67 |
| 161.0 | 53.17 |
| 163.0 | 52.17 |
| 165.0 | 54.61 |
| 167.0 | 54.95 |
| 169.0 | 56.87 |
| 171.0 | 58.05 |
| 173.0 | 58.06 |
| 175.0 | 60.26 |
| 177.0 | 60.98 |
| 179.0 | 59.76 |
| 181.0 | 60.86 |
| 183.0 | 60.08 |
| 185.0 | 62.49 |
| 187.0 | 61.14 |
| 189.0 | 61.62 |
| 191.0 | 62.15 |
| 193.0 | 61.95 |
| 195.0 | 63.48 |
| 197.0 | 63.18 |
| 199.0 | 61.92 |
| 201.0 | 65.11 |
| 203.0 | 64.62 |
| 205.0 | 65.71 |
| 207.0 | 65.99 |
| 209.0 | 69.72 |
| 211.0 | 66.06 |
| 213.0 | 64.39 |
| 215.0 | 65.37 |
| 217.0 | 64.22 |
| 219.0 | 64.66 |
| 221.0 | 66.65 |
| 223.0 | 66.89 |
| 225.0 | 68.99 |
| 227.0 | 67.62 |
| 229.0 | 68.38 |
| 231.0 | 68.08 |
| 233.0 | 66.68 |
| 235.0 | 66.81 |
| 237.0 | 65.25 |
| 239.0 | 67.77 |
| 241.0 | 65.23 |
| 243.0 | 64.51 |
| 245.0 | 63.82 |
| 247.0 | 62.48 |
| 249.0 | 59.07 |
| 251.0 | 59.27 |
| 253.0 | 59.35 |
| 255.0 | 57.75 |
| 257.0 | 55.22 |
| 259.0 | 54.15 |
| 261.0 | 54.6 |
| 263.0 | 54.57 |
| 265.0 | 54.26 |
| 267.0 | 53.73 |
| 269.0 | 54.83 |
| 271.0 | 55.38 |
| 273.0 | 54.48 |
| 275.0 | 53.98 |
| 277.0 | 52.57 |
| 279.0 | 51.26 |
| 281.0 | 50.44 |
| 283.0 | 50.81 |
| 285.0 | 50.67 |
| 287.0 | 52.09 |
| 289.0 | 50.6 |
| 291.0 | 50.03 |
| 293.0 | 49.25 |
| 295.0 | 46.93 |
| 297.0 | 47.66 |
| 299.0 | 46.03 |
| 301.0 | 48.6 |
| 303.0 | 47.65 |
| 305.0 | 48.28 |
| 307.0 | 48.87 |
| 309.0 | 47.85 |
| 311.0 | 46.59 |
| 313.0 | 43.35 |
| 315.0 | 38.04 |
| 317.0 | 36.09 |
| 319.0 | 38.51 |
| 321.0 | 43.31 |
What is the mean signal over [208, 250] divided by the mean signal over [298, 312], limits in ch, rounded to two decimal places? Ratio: 1.38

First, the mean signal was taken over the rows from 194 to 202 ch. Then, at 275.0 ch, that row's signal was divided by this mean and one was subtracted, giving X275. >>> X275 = -0.15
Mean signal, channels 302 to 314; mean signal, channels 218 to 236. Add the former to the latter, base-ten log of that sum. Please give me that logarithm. 2.058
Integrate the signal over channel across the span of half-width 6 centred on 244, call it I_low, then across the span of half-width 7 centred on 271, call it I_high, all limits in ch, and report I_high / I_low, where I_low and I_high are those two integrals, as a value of 0.99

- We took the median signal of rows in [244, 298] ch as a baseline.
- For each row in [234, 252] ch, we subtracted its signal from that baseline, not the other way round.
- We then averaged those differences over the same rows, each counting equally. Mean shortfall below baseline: -10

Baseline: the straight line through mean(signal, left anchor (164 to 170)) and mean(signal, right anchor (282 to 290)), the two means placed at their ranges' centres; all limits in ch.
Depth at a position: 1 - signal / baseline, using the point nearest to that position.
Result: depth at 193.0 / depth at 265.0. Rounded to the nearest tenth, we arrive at 2.9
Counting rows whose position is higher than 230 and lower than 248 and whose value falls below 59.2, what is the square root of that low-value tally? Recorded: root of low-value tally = 0.00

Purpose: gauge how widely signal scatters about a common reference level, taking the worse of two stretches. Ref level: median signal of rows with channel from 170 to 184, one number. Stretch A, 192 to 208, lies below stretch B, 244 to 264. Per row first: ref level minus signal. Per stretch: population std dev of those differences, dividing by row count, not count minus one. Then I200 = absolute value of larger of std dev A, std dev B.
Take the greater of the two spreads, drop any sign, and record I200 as 3.2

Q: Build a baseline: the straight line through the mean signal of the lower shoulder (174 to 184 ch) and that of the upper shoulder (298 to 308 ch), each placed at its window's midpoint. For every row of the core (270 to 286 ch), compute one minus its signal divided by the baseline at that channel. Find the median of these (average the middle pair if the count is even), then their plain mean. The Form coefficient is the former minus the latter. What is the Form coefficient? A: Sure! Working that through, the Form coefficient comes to 0.010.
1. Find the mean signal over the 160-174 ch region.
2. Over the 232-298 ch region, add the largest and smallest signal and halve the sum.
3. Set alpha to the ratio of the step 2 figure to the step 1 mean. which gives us 1.0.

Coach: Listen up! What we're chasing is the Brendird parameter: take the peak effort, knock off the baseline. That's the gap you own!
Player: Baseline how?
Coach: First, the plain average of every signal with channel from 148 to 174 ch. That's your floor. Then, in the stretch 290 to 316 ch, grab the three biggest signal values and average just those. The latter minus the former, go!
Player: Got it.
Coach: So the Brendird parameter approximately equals -4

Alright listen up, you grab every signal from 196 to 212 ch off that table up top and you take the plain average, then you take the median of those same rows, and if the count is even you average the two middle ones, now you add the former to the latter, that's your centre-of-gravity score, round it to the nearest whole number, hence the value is 131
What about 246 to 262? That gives 116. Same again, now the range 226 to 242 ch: 134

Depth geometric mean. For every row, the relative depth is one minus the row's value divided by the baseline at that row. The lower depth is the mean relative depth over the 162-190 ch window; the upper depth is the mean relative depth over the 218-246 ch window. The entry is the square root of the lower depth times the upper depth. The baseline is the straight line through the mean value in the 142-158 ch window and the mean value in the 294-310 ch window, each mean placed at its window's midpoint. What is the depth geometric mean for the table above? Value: 0.239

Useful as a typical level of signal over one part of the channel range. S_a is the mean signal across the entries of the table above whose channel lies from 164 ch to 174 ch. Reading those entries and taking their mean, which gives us 57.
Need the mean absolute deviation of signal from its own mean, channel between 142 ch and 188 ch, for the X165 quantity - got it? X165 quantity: 3.9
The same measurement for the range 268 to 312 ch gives 2.2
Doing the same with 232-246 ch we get 1.2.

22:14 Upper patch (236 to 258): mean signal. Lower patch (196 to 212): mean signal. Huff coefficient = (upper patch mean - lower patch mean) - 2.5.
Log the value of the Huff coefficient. -6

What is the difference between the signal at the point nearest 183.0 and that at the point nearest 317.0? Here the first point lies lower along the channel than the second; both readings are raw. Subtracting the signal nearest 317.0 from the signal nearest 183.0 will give 24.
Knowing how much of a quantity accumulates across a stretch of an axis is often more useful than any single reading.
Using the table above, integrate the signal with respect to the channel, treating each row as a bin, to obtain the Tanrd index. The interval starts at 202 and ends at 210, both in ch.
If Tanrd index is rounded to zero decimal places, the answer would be 532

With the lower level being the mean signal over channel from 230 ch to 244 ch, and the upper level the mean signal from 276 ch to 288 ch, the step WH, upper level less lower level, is -15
